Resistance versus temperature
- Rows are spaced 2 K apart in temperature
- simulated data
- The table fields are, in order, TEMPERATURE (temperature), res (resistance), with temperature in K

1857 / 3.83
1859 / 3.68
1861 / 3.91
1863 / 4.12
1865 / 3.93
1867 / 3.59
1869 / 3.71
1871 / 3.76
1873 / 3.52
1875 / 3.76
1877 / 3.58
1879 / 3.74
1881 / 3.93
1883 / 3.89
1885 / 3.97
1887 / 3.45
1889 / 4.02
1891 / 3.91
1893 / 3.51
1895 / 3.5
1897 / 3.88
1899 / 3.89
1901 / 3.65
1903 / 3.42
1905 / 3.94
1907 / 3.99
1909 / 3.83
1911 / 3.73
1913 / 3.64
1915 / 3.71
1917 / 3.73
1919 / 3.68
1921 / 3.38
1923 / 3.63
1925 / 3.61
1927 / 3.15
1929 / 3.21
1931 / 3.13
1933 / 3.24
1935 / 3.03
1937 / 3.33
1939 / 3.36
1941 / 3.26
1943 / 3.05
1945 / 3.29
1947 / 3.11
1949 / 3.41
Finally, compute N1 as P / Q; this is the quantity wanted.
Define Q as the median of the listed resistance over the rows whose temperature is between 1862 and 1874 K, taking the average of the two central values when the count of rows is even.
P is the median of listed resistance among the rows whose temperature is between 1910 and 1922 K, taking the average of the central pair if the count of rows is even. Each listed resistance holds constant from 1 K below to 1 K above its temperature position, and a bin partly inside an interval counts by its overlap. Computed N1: 0.99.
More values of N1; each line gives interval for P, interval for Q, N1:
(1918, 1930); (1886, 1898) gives 0.95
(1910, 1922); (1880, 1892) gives 0.94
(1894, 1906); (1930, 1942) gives 1.16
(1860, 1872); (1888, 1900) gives 0.99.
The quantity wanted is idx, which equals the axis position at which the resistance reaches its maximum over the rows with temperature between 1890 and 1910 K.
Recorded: 1907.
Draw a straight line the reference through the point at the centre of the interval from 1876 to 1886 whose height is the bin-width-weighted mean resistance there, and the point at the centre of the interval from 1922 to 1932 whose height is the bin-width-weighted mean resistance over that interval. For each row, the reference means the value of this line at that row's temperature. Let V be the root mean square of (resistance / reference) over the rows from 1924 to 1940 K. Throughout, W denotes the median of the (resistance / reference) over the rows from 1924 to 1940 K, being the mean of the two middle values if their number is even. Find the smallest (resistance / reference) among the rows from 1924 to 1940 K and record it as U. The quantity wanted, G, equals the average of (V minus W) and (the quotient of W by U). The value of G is 0.533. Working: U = 0.93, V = 0.99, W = 0.98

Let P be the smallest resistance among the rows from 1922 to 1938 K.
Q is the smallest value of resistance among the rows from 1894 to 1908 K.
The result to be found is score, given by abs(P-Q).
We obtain 0.39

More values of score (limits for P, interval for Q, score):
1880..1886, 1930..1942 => 0.86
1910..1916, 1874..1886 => 0.06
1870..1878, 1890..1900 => 0.02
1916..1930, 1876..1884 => 0.43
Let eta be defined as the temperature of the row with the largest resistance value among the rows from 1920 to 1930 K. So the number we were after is 1923 K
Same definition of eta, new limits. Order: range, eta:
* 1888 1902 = 1889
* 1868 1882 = 1881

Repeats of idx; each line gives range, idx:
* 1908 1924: 1909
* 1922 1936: 1923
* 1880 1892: 1889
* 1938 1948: 1939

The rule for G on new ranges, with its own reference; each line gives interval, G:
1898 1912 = 0.557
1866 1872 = 0.517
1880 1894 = 0.554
